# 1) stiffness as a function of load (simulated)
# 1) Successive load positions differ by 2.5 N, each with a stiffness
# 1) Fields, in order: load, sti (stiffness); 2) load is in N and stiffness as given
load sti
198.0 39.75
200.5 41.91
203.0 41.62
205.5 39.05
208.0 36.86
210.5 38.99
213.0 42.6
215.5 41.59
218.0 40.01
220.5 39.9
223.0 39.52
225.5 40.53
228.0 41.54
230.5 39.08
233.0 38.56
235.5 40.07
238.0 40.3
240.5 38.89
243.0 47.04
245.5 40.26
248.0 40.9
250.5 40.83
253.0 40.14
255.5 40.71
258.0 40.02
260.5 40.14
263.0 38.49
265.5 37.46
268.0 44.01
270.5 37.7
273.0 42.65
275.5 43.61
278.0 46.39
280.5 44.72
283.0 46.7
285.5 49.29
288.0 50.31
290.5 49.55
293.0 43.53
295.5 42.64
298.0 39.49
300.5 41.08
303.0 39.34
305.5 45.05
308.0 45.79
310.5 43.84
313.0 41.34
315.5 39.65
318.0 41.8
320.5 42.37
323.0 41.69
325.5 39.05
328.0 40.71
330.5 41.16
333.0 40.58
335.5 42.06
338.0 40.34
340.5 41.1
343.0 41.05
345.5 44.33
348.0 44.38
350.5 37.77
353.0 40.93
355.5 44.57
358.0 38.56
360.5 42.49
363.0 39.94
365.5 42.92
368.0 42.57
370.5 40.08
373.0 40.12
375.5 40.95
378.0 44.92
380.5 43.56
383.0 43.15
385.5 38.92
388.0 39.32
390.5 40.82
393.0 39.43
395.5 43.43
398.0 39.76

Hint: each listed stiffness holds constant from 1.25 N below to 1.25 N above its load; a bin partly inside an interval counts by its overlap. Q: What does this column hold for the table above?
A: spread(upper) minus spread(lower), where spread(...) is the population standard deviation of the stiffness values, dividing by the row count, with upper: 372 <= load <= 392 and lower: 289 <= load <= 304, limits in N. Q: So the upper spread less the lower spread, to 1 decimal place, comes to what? -1.4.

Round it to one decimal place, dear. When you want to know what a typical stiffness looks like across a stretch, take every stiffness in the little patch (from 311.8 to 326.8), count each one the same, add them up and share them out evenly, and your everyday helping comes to 41.0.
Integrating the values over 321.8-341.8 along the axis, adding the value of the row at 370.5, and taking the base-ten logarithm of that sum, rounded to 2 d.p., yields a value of 2.93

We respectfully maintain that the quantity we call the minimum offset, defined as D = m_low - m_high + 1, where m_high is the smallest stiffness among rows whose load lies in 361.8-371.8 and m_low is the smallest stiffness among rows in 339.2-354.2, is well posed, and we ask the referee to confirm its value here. -1.2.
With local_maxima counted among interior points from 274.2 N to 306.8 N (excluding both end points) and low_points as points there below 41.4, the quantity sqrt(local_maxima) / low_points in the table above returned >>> 0.58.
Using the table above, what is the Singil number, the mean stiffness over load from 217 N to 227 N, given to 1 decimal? 40.0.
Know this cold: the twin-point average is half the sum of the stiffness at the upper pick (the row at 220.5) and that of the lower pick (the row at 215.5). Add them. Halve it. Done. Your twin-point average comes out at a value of 40.7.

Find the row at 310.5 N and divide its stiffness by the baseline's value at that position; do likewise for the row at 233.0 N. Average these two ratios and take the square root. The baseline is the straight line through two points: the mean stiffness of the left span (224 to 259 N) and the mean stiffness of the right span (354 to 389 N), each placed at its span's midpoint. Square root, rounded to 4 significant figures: 1.004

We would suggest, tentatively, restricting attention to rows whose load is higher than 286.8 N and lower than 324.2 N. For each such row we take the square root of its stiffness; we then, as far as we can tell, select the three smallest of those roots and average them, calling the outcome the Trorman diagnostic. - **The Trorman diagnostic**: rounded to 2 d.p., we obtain 6.28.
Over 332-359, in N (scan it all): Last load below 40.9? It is 358.0 N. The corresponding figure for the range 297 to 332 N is 328.0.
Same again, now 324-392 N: 390.5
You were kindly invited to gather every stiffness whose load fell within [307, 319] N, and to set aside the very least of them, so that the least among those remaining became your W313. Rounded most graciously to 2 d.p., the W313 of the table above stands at 41.34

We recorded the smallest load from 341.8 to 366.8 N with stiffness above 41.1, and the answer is 345.5 N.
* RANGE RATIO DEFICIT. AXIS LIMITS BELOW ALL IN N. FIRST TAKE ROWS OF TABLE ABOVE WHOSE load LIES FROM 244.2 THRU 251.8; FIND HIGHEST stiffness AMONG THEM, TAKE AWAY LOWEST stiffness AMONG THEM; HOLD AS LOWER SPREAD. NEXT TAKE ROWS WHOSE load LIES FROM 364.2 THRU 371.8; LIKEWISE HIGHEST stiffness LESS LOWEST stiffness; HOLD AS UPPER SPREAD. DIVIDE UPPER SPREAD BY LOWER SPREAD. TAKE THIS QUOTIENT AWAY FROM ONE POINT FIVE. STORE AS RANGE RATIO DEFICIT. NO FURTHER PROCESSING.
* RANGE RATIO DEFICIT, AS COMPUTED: -2.9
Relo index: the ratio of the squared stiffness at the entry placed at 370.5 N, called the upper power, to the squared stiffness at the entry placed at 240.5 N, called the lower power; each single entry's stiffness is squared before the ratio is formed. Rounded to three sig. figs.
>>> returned 1.06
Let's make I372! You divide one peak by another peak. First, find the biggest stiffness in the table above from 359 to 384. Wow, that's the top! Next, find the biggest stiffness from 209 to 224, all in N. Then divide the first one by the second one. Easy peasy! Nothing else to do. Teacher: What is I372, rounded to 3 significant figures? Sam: 1.05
